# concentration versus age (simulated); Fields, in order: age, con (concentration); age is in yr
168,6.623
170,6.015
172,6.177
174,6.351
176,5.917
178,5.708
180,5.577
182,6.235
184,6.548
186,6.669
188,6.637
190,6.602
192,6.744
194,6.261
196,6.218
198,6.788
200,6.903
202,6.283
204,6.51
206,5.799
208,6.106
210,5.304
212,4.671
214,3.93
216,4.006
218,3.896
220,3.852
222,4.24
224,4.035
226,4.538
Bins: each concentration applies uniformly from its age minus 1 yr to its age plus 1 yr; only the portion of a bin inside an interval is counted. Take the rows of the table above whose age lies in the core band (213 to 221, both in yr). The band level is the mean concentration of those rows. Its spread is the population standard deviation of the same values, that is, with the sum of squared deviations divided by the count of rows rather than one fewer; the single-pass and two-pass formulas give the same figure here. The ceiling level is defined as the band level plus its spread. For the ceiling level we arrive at 4.0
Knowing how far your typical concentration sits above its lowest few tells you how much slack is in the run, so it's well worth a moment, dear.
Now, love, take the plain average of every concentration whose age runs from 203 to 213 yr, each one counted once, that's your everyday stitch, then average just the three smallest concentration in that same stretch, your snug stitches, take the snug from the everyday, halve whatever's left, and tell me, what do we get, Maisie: 0.210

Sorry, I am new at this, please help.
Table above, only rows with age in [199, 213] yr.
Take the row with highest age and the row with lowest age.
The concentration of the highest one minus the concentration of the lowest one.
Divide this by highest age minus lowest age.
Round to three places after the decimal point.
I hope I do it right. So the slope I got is -0.186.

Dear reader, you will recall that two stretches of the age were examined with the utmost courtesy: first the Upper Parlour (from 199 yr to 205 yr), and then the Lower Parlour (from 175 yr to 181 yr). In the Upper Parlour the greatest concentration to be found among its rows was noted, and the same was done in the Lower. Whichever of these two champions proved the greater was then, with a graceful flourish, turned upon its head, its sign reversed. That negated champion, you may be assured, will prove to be -6.90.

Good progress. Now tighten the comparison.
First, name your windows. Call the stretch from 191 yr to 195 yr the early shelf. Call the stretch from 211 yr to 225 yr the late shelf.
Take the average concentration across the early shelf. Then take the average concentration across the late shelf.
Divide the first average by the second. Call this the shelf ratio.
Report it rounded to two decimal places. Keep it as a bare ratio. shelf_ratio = 1.59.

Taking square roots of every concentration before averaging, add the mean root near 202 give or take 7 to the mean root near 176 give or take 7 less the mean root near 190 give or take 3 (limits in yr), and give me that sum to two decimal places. 2.39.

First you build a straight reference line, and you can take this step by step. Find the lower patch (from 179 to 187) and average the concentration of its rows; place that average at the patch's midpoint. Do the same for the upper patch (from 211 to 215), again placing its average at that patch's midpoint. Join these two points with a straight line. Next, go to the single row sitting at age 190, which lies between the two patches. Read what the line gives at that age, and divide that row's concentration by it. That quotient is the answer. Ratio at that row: 1.14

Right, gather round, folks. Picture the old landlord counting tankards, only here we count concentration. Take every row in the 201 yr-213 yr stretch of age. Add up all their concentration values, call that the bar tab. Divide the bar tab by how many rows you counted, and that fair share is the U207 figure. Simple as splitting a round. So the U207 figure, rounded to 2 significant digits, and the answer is 5.8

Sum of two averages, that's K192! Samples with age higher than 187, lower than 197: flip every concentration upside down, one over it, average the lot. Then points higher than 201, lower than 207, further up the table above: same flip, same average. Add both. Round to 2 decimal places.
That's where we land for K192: 0.32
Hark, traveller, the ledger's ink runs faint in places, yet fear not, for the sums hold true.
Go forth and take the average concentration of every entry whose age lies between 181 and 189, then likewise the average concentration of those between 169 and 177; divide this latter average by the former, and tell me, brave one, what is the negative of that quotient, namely -0.94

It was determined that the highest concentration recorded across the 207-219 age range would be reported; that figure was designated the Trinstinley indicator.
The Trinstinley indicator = 6.106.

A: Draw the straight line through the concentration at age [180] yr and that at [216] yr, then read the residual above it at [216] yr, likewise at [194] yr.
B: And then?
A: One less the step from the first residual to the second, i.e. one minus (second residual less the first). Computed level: -0.3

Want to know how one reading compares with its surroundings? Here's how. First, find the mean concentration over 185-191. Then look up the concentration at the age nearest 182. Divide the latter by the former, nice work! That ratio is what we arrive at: 0.94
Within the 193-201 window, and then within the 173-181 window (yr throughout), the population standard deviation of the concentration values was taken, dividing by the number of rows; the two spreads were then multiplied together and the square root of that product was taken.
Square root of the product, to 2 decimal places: 0.30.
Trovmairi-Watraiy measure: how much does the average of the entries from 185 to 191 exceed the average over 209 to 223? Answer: 2.4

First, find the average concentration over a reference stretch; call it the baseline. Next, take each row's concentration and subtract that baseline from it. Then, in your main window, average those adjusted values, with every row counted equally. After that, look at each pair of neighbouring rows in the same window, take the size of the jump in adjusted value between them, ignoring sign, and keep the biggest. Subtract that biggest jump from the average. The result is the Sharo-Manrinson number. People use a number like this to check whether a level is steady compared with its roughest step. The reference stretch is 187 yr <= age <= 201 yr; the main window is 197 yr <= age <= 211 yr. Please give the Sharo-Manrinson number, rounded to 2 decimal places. -1.15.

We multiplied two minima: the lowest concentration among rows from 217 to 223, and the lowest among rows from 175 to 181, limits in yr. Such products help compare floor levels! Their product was 21.5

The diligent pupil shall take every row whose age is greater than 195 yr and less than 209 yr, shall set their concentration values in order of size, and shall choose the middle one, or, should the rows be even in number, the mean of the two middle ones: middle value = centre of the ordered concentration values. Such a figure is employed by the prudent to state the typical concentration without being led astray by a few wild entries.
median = 6.28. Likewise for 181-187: 6.55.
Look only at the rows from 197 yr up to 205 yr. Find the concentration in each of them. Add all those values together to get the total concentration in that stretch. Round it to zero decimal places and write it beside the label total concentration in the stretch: 26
